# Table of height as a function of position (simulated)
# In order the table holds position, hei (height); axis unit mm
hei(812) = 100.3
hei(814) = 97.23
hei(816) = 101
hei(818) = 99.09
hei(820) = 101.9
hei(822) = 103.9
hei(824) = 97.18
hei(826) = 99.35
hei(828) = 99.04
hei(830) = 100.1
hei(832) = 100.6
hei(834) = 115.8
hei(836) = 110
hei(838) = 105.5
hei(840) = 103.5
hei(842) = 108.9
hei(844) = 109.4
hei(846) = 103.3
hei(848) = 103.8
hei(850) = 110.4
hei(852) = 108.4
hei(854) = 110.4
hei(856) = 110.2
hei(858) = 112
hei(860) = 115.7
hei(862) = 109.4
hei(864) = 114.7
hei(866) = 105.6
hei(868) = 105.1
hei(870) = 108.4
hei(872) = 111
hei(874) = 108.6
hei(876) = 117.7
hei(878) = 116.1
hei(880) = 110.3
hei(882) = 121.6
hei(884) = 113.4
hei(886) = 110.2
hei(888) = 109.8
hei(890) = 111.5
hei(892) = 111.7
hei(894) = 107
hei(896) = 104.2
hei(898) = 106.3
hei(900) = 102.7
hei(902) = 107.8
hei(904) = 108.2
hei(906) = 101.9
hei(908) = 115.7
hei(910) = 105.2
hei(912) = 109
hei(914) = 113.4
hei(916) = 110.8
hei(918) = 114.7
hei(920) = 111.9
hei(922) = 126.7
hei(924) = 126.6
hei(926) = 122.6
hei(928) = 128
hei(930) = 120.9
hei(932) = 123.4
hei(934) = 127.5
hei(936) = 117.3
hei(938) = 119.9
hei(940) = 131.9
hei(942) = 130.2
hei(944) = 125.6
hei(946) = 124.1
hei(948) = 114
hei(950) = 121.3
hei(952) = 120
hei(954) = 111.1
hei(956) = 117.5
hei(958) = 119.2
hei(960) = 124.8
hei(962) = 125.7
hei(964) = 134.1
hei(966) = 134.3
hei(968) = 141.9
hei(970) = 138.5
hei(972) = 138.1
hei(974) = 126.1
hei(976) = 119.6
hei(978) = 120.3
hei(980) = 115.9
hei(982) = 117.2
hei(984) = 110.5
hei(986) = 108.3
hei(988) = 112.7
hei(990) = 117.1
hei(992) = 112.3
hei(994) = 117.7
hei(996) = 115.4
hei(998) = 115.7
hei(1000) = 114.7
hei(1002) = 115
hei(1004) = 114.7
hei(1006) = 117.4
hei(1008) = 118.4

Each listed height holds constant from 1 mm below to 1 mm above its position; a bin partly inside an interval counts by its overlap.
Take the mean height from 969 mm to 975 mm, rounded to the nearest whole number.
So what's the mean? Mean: 134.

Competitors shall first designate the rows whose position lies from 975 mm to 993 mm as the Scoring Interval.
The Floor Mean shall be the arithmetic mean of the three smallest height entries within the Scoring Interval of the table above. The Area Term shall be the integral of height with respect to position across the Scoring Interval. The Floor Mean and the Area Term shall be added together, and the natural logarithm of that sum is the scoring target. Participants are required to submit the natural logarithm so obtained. 7.69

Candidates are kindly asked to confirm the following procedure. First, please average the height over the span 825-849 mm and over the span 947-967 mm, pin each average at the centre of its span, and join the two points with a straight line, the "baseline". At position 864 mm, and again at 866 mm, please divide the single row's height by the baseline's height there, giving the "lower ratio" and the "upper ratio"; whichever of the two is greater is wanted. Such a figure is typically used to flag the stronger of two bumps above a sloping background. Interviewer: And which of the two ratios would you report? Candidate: 1.05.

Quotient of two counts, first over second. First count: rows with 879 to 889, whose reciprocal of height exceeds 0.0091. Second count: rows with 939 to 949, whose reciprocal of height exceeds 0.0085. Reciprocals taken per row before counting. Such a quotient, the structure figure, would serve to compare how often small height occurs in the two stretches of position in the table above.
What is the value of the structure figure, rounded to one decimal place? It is 1.0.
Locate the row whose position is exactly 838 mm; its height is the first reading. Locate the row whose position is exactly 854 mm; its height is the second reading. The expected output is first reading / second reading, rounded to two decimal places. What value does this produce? 0.96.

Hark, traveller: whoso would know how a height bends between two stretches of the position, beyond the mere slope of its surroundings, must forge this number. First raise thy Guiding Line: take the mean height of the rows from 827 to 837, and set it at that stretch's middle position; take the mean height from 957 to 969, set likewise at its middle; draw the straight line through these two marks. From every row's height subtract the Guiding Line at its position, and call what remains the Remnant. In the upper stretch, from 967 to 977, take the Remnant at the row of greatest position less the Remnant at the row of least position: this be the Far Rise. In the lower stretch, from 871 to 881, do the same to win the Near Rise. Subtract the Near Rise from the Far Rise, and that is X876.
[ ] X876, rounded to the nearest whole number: -22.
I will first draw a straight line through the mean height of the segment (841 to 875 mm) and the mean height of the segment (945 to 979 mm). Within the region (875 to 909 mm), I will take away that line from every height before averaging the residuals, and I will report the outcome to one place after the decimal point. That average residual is -4.1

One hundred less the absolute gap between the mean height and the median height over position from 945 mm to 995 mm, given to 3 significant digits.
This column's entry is 97.9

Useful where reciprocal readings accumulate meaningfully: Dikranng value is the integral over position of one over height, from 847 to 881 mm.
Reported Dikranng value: 0.31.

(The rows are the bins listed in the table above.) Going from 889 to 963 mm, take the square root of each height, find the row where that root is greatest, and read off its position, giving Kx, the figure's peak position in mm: 940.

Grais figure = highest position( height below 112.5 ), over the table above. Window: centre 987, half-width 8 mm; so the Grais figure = 992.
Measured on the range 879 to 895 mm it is 894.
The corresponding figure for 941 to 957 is 954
